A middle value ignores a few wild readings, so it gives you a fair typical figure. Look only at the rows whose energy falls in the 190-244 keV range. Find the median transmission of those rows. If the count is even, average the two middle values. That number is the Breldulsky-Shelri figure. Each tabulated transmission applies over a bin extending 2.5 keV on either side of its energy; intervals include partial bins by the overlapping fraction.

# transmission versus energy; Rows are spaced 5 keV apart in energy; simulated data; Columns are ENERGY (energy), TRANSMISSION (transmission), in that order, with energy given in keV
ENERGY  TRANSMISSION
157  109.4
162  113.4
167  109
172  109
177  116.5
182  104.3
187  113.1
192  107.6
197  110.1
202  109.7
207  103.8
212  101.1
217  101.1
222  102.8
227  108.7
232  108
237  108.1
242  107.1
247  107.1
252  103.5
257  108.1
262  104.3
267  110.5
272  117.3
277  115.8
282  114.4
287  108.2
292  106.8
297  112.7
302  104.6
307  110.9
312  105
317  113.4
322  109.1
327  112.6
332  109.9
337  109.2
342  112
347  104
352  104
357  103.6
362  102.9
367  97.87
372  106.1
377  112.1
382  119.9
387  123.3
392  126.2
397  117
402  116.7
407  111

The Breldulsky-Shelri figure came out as 108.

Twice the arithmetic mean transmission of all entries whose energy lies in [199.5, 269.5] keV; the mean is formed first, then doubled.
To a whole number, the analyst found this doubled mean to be 212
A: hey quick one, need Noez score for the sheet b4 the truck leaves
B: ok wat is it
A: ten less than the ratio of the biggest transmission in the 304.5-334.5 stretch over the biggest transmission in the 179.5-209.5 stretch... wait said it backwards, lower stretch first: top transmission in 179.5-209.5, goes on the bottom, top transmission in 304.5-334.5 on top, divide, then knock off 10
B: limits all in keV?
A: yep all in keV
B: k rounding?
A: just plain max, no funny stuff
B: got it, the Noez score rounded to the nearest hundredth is -9.00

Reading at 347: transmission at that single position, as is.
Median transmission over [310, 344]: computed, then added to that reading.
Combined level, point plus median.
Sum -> 214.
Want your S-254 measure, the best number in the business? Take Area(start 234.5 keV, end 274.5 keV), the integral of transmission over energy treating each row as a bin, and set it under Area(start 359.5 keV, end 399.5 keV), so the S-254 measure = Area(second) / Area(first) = 1.05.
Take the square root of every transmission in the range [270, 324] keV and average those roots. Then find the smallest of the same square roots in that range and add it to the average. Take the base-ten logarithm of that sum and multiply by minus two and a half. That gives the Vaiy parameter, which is -3.29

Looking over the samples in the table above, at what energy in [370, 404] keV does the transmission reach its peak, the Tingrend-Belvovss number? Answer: 392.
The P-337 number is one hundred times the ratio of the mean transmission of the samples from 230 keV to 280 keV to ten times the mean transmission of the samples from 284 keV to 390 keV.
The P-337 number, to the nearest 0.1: 10.0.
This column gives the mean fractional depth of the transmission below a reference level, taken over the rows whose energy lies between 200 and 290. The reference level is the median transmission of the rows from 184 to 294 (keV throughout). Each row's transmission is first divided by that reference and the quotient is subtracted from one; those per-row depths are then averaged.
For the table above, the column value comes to 0.003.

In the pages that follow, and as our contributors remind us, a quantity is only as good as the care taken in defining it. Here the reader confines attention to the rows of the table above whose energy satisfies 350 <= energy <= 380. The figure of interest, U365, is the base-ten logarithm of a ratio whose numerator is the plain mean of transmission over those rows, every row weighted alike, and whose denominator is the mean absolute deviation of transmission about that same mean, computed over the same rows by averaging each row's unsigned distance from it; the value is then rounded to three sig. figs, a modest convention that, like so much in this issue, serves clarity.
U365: 1.53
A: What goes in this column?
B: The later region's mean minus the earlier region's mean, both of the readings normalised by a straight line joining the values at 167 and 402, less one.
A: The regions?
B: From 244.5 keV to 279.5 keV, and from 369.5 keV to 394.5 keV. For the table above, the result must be 0.04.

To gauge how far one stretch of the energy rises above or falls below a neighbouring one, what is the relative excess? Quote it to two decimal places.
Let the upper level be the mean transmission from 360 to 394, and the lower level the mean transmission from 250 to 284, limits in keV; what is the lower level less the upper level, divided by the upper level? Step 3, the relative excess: -0.02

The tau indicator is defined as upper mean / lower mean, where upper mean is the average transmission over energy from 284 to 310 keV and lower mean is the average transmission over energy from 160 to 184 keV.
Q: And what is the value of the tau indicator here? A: 0.98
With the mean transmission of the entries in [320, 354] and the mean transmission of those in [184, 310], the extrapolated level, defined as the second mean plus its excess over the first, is 108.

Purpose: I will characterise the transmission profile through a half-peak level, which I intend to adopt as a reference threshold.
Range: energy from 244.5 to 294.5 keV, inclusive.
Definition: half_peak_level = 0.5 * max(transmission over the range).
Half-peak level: 59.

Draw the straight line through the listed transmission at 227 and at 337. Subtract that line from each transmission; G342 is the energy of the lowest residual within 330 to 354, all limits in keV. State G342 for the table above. 352 keV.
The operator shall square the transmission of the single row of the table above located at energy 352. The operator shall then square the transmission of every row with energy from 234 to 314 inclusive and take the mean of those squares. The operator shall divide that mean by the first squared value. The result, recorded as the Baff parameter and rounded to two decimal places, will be 1.10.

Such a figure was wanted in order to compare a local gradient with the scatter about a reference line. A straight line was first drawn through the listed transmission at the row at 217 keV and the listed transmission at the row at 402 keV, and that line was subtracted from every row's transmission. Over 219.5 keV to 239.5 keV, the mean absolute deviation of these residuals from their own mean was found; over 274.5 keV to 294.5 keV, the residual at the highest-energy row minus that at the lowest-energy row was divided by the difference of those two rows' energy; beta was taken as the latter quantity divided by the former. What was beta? -0.39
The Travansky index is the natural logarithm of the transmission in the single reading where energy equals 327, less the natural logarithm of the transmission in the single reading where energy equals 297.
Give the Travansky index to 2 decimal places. 0.00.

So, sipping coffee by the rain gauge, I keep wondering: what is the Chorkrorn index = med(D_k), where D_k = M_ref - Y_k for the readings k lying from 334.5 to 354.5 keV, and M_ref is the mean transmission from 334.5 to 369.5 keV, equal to -1.8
